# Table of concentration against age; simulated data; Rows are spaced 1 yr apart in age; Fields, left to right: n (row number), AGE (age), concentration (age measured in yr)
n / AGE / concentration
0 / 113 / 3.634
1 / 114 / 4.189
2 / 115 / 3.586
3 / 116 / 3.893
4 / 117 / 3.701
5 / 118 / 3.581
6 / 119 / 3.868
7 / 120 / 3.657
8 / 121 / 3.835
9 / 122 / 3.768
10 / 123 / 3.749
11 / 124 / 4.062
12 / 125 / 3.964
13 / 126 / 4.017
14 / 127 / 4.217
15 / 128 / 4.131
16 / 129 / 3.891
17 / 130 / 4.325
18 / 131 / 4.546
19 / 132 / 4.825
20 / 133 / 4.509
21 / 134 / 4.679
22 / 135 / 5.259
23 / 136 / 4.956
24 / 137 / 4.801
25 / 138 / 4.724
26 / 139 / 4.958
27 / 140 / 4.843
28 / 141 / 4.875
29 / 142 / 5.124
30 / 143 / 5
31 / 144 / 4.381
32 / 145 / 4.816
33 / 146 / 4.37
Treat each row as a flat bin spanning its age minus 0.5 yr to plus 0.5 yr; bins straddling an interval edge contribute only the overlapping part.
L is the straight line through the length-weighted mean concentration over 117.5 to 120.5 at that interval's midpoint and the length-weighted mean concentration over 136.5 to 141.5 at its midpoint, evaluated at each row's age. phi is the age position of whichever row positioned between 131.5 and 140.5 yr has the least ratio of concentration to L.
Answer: 138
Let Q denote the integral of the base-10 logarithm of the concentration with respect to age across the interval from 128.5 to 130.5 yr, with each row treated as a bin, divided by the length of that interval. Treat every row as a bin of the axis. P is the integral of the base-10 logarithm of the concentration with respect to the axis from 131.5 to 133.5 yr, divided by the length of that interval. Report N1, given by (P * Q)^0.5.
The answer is 0.64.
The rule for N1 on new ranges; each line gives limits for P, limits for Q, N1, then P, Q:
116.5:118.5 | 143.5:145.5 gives 0.61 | 0.561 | 0.66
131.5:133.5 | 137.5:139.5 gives 0.68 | 0.669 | 0.68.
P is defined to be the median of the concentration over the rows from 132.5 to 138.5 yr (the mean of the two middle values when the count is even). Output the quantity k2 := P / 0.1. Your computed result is 48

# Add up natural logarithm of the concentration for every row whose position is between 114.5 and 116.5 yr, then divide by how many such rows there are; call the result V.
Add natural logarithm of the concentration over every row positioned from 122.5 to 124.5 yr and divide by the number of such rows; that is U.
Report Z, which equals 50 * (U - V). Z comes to 2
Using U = 1.36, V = 1.32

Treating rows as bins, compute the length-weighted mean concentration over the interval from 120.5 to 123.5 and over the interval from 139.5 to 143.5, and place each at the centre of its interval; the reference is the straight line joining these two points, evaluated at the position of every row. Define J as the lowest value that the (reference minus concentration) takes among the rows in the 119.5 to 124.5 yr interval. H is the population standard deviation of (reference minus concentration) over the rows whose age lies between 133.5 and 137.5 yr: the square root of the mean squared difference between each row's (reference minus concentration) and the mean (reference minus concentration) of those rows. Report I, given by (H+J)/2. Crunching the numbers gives 0.03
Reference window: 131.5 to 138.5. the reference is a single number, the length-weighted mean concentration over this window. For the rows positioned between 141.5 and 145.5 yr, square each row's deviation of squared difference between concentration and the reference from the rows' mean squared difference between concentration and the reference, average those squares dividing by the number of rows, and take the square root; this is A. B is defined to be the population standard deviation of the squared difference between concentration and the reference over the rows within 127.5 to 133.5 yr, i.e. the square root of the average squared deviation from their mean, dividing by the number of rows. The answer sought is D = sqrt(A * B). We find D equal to 0.149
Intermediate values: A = 0.07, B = 0.30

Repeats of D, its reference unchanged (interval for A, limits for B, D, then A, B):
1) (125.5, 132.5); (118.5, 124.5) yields 0.263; 0.29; 0.24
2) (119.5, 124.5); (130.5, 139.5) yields 0.125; 0.26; 0.06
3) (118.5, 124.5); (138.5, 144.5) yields 0.129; 0.24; 0.07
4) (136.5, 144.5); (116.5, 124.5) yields 0.133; 0.06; 0.28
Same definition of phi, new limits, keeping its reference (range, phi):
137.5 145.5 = 144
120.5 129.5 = 129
